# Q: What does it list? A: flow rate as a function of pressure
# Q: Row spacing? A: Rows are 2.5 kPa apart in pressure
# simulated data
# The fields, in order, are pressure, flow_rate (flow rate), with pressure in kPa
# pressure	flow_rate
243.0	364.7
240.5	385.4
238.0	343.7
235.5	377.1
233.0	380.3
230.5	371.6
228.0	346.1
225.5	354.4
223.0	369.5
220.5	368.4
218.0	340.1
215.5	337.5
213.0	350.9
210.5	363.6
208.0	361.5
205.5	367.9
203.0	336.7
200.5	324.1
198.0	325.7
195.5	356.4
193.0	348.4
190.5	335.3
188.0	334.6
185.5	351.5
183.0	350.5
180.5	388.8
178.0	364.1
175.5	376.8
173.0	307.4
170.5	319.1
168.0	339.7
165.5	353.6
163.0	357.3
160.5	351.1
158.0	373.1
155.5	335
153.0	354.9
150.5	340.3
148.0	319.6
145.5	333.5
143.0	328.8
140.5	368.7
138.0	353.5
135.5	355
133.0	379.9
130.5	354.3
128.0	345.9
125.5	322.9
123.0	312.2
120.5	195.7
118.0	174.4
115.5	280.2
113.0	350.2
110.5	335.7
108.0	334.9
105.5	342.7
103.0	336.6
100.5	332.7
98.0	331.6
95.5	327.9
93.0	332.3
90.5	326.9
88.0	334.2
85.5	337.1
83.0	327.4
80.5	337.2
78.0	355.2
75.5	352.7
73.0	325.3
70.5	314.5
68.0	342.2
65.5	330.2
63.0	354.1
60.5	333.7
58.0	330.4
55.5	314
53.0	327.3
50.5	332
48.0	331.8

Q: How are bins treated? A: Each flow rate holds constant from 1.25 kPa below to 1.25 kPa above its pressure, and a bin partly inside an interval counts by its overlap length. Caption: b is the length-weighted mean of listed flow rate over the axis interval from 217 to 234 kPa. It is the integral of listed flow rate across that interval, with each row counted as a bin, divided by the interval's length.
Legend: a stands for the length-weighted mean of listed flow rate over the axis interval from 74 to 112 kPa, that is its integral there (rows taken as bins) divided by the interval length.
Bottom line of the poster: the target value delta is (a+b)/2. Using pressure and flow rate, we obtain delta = 349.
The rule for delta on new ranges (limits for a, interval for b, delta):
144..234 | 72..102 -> 342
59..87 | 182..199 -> 340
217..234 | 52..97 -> 348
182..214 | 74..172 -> 339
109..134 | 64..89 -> 320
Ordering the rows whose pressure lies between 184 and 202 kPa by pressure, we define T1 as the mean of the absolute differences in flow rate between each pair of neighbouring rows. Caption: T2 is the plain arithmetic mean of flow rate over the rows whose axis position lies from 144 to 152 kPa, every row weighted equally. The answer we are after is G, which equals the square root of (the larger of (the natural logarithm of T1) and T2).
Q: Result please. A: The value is 18.2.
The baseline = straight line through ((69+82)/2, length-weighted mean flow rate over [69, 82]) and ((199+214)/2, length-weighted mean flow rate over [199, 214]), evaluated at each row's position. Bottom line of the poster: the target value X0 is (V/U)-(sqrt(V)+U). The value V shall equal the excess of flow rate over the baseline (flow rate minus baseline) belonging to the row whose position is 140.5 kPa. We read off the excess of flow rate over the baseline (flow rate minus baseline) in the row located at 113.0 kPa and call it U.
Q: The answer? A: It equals -12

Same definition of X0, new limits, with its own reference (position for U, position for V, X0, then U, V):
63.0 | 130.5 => -21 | 18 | 12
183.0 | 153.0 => -2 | 3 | 10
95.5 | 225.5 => 9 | -11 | 2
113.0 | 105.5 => -11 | 9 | 3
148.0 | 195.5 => 22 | -25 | 7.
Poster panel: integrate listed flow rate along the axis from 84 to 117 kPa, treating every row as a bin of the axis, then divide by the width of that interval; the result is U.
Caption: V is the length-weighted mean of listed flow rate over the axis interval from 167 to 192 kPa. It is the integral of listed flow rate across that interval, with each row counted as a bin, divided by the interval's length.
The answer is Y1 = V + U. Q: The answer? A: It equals 677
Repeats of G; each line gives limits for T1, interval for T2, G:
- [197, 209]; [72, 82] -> 18.5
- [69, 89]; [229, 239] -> 19.2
